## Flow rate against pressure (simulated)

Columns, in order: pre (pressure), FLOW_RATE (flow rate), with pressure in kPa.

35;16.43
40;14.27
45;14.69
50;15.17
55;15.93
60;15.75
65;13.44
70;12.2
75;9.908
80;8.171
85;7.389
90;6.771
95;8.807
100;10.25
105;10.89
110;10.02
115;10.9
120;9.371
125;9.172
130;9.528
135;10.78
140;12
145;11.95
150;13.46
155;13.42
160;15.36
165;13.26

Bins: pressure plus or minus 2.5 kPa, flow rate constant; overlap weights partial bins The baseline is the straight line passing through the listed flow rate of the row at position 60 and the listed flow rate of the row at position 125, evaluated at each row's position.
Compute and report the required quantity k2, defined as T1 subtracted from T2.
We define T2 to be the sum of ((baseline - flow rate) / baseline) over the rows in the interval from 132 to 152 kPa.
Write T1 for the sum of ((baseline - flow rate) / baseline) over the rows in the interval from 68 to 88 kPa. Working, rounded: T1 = 1.3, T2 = -2.6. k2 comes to -3.9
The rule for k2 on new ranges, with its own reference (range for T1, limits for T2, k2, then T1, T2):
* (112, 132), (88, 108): 1.0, -0.1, 0.9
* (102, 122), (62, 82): 0.9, 0.1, 1.0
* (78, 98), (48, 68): -1.4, 1.6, 0.2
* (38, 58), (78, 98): 1.1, 0.5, 1.6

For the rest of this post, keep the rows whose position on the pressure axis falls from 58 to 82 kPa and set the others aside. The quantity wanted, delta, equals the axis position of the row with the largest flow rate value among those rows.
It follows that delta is 60 kPa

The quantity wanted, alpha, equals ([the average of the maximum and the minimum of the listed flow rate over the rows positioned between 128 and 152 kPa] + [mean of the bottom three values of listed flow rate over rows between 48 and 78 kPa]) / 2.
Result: 11.7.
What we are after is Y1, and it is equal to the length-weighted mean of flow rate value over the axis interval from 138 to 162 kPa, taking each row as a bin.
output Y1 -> 13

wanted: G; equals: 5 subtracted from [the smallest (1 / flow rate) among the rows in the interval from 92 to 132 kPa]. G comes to -4.91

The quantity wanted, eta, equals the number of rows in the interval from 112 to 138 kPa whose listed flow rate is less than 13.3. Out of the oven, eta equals 5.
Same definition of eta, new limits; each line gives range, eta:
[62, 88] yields 4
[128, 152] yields 4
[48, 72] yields 1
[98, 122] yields 5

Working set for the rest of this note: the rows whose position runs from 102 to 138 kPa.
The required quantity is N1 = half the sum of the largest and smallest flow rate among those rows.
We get 10.0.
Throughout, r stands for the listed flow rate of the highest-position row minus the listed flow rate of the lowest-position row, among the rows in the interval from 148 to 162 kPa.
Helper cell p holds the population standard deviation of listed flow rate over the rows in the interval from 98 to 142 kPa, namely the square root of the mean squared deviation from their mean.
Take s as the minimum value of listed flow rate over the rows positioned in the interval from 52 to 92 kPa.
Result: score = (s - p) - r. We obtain 4.0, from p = 0.86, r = 1.9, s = 6.771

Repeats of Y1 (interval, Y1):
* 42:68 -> 15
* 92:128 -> 10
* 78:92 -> 7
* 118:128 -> 9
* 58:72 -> 14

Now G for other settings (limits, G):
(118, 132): -4.90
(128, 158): -4.93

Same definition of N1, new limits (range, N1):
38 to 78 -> 12.9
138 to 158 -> 12.7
